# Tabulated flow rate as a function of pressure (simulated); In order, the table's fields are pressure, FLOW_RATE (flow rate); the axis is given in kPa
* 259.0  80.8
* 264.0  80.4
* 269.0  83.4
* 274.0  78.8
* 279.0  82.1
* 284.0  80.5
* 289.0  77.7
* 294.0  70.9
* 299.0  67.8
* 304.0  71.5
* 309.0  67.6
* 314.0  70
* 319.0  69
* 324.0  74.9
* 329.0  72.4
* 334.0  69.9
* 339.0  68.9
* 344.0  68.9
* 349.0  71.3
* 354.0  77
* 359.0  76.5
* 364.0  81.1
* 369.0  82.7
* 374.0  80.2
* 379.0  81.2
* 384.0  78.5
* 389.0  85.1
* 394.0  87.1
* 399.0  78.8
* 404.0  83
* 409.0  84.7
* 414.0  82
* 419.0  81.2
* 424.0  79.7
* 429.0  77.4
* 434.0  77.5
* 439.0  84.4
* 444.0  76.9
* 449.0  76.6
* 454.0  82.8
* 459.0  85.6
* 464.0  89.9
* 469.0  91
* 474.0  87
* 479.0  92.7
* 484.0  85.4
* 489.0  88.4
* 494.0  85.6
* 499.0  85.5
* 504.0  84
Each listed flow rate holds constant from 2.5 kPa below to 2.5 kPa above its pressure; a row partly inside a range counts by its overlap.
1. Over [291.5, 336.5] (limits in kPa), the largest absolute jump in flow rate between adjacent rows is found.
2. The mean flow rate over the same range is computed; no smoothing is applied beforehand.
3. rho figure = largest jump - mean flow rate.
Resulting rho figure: -65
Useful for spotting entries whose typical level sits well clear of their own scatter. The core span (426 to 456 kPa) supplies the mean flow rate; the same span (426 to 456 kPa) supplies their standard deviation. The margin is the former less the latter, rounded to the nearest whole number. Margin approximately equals 76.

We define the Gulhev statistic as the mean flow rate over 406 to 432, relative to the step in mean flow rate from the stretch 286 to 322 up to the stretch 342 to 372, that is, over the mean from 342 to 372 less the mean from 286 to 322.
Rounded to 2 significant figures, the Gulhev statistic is 14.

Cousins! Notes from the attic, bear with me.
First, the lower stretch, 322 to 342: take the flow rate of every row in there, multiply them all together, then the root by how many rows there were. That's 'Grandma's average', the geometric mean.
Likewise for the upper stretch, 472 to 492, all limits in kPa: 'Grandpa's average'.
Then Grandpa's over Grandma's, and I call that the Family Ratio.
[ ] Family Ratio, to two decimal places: 1.24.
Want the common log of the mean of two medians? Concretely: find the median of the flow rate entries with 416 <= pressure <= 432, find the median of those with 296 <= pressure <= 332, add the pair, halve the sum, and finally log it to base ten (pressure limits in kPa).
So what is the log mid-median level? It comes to 1.87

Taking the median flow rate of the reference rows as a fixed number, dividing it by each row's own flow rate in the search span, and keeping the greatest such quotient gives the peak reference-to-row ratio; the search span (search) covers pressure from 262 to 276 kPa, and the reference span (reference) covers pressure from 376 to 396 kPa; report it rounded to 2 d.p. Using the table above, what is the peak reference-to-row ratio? 1.06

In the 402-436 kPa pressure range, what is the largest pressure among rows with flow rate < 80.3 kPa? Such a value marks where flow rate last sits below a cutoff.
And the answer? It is 434.0 kPa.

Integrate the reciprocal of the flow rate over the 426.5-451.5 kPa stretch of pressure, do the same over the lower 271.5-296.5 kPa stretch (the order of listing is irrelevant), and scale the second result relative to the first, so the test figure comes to 1.01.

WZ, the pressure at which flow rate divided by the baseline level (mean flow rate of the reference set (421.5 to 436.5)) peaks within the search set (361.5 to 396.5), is 394.0 kPa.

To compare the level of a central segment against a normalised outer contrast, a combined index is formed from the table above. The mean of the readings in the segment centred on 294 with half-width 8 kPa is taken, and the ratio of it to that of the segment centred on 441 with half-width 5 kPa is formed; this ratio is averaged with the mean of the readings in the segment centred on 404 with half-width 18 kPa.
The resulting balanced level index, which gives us 42.0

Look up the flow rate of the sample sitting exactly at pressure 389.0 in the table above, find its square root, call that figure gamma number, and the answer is 9.2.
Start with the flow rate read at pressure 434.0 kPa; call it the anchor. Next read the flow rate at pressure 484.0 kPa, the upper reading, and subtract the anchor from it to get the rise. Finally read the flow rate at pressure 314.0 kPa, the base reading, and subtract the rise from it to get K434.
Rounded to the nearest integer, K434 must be 62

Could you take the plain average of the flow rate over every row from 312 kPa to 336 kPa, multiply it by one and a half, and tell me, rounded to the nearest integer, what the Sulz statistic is 107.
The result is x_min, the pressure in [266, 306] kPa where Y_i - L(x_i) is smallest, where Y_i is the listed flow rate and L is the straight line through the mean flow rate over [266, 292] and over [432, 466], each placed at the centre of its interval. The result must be 299.0 kPa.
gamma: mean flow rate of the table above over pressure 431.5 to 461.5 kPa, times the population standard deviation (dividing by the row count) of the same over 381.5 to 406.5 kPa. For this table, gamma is 274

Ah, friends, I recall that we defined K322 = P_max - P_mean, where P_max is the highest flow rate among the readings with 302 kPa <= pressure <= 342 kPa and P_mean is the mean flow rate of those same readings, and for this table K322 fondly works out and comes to 4.4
